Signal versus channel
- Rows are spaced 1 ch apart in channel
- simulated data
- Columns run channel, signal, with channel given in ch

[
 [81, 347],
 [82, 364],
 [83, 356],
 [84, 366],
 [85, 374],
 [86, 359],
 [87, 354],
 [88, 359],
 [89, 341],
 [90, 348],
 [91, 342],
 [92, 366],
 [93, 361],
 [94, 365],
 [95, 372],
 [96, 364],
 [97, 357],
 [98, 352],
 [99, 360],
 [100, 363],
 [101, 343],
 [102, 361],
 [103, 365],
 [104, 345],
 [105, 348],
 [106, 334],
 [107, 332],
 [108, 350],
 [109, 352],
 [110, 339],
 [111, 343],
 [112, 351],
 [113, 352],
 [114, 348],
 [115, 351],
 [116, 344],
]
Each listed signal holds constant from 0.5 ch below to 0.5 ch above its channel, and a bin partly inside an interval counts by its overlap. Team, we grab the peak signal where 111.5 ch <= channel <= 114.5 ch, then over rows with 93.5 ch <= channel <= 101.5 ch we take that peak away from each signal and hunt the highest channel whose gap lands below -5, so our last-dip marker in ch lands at 101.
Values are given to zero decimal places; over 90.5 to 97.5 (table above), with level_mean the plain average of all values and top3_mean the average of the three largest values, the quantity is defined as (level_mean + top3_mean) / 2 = 364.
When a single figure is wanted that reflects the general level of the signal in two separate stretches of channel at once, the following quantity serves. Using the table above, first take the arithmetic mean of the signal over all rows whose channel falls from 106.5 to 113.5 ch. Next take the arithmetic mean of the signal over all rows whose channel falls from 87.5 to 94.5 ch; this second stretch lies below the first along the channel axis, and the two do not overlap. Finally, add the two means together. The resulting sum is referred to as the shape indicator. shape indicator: 700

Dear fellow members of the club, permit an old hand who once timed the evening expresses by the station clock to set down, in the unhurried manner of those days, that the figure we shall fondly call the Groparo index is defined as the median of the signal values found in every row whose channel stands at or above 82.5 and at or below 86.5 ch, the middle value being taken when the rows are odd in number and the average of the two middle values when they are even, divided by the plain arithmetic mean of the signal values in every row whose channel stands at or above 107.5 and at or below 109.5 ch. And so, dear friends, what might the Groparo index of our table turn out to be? 1.03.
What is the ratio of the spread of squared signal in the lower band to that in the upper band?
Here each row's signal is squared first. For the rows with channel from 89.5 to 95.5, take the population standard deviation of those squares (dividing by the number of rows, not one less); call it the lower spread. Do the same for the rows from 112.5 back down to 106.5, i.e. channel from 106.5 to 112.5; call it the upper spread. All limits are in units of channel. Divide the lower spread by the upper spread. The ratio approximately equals 1.51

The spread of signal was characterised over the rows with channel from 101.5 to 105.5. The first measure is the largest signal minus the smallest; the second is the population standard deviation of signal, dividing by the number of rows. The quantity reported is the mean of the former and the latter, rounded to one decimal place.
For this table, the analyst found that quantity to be 14.2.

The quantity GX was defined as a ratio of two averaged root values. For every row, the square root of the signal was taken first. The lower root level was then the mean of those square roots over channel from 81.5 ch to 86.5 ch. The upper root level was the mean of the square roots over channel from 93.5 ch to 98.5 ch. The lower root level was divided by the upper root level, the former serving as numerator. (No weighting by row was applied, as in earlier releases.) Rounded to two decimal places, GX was 1.00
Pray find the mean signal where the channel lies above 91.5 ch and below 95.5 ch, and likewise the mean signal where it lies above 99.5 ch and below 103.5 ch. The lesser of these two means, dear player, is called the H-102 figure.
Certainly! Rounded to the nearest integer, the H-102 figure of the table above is 358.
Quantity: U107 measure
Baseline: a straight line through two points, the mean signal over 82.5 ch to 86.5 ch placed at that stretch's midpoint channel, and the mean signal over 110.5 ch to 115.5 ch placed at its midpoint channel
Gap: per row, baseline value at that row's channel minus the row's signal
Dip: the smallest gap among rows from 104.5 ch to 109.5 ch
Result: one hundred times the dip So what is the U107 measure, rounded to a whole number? -93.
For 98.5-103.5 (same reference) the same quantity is -1082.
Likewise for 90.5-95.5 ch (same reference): -1368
